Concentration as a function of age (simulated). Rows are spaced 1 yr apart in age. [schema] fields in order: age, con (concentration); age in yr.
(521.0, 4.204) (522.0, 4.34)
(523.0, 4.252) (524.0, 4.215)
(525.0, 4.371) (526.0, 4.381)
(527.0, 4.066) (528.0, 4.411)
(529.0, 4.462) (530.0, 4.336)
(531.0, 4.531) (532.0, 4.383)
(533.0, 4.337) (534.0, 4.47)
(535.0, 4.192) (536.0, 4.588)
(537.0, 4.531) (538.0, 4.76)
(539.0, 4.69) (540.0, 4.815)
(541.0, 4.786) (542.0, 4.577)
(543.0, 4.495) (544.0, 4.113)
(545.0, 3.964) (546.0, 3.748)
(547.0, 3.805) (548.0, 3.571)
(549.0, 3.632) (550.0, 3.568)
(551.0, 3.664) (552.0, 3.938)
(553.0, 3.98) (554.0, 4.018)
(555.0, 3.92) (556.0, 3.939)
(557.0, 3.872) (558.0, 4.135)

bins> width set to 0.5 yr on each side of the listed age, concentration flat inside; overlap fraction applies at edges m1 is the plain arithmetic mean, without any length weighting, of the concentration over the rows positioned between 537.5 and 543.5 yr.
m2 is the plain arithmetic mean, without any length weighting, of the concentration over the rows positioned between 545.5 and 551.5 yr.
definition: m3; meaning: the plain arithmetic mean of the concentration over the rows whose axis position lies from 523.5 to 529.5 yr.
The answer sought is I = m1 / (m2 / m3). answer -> 5.5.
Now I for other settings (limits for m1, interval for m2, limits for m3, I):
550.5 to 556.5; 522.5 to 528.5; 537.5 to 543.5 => 4.3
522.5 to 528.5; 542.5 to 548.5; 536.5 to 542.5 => 5.1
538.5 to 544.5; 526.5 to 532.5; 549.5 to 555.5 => 4.0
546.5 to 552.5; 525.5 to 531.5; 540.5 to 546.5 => 3.6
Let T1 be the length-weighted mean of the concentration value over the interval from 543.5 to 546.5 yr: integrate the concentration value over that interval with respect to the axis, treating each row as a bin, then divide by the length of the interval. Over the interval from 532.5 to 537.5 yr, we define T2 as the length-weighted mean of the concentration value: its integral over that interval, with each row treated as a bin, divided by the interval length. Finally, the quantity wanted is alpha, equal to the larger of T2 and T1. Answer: 4.42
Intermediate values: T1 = 3.94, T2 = 4.42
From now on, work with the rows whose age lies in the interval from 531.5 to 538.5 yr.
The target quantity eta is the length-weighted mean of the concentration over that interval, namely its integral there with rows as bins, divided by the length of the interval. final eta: 4.47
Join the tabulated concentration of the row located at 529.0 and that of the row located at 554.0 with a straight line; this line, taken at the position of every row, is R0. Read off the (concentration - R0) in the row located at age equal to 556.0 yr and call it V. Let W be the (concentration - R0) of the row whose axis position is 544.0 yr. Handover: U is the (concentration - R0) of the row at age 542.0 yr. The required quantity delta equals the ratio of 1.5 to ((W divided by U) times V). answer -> 144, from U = 0.35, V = -0.04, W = -0.08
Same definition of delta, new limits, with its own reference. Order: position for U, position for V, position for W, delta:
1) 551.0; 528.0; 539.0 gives 22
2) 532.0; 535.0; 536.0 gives 1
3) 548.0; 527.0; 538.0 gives 4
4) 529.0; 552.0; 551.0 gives 0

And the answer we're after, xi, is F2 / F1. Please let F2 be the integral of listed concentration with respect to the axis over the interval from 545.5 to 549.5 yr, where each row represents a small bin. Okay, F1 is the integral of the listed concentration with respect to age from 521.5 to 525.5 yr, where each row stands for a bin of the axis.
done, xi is 0.86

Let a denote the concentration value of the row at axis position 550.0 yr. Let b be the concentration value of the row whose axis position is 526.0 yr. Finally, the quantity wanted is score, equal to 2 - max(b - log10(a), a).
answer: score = -1.83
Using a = 3.568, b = 4.381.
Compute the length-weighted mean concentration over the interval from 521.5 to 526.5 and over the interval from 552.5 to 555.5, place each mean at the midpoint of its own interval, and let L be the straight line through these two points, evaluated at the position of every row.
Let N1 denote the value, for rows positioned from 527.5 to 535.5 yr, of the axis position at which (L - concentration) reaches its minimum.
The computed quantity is 531.0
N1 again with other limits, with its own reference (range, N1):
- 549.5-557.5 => 554.0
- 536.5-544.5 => 540.0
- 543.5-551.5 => 544.0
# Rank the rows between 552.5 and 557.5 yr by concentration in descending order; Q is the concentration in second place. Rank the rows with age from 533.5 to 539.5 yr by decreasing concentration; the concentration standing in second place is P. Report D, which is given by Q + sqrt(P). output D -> 6.1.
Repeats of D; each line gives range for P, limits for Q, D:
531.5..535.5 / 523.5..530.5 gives 6.5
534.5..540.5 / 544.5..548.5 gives 6.0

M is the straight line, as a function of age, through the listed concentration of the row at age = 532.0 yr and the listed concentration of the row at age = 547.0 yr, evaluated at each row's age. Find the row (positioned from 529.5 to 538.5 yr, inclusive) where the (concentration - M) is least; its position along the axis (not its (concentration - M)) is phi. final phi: 530.0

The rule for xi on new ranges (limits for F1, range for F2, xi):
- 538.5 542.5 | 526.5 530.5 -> 0.92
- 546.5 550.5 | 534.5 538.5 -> 1.24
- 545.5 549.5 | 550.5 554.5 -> 1.06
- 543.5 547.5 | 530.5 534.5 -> 1.13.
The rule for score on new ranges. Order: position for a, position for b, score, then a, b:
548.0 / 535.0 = -1.64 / 3.571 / 4.192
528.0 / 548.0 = -2.41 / 4.411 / 3.571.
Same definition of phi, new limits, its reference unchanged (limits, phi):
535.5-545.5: 545.0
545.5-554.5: 548.0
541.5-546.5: 546.0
